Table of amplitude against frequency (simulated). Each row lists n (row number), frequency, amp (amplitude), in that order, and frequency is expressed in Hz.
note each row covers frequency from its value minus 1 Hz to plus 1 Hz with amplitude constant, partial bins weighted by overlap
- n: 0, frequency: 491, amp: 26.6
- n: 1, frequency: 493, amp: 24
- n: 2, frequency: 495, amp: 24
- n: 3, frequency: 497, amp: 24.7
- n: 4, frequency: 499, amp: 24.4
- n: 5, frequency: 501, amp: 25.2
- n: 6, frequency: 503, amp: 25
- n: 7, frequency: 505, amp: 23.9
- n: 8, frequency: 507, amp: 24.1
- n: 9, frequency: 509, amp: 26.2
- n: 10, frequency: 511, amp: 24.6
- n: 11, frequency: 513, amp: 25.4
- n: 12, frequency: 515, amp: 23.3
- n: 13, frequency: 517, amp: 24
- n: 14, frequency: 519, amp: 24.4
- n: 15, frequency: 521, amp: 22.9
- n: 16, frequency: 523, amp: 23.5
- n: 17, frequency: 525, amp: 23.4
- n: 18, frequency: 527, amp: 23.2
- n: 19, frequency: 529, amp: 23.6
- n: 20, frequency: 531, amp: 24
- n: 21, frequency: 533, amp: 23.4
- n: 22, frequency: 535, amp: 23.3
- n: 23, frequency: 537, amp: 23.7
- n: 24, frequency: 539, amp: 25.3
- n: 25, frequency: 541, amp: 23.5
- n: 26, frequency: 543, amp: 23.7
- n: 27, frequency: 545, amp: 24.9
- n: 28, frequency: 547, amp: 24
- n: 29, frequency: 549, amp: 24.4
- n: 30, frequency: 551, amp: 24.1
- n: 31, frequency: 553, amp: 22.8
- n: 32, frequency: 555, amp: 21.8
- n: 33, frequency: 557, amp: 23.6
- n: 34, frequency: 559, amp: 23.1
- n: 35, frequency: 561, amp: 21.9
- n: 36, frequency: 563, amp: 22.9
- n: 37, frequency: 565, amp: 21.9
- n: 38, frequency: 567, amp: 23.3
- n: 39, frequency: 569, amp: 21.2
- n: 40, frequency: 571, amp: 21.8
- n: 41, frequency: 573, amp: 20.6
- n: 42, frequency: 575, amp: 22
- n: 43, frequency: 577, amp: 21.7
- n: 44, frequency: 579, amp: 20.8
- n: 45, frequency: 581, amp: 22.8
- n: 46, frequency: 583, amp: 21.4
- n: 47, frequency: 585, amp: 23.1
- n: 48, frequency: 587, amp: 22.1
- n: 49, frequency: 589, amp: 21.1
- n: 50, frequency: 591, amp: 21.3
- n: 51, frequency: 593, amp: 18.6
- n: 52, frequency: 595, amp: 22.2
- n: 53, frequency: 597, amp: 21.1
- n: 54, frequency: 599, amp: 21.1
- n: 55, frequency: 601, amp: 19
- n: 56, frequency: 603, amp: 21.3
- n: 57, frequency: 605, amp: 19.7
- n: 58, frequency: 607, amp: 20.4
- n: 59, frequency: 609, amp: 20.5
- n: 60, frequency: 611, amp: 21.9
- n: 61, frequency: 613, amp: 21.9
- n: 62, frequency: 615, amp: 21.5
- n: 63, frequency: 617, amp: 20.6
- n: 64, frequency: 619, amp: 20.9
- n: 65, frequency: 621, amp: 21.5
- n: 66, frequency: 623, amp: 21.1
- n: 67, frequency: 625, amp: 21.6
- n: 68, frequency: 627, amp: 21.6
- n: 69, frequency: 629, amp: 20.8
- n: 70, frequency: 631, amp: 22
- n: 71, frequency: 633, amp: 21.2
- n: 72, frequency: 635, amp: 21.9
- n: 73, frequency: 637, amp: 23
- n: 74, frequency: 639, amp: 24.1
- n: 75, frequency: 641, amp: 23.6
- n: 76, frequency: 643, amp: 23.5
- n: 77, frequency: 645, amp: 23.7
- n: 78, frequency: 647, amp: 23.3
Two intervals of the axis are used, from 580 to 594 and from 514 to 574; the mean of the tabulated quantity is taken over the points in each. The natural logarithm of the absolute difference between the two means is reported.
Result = 0.57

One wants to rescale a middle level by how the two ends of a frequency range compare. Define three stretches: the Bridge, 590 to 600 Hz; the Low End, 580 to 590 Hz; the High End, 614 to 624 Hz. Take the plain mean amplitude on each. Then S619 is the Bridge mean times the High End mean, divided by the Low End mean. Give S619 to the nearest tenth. 19.9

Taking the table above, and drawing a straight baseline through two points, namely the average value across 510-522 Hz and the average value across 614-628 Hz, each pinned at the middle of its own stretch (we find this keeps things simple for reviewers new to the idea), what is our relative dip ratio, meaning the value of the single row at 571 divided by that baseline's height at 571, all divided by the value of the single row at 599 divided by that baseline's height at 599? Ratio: 1.00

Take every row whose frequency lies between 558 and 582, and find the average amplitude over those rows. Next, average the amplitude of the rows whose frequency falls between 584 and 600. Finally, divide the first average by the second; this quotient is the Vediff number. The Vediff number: 1.03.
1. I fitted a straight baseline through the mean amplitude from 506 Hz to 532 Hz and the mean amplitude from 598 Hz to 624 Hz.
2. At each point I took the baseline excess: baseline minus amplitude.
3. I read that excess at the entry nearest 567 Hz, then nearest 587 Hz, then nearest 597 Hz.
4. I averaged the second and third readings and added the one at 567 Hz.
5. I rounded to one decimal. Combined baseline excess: -1.0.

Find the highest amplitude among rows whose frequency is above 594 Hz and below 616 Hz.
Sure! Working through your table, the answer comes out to 22.2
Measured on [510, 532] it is 25.4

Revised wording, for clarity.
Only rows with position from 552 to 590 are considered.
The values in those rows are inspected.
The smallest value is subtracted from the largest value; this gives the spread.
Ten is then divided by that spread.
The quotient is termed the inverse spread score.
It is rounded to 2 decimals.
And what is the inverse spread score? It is 3.33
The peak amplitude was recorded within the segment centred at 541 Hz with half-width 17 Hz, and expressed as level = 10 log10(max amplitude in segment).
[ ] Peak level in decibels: 14.0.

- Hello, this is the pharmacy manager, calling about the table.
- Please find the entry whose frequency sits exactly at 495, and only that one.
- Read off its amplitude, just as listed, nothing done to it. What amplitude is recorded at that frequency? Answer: 24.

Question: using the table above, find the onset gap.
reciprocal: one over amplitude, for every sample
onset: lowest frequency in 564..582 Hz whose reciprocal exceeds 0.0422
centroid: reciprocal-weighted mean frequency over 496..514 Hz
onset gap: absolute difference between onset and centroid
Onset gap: 60.0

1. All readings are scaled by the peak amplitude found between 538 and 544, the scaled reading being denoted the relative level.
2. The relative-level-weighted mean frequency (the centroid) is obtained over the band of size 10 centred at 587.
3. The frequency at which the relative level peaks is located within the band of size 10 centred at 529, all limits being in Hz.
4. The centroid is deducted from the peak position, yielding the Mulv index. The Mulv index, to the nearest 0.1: -56.0 Hz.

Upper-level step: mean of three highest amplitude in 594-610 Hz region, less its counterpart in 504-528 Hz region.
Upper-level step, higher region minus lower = -3.9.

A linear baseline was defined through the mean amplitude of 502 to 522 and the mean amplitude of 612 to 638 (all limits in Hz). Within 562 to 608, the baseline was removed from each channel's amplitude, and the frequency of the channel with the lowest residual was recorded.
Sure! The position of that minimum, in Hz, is 593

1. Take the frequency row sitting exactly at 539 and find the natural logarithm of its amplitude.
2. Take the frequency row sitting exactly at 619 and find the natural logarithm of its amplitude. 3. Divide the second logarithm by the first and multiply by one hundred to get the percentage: 94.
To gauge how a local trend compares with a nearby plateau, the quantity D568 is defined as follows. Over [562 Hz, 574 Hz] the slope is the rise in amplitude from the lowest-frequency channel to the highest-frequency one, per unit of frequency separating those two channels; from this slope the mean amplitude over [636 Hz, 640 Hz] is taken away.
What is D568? -23.8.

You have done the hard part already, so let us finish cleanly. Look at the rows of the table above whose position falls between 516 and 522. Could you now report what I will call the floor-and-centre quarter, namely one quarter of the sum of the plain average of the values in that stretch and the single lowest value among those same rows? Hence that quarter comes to 11.7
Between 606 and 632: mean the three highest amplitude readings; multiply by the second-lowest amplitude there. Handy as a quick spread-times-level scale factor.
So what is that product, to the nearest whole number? 450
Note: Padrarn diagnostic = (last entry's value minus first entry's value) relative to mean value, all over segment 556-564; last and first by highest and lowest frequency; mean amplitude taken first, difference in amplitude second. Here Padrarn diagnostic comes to -0.031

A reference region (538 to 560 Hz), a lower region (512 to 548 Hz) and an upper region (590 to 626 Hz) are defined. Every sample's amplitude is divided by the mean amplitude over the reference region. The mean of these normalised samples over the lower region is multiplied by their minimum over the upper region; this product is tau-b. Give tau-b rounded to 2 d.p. 0.79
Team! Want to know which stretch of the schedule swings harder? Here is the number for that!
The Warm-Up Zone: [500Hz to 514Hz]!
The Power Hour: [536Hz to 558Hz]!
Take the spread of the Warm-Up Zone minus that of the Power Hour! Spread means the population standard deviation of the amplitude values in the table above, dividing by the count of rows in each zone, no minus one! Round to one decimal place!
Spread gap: -0.2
